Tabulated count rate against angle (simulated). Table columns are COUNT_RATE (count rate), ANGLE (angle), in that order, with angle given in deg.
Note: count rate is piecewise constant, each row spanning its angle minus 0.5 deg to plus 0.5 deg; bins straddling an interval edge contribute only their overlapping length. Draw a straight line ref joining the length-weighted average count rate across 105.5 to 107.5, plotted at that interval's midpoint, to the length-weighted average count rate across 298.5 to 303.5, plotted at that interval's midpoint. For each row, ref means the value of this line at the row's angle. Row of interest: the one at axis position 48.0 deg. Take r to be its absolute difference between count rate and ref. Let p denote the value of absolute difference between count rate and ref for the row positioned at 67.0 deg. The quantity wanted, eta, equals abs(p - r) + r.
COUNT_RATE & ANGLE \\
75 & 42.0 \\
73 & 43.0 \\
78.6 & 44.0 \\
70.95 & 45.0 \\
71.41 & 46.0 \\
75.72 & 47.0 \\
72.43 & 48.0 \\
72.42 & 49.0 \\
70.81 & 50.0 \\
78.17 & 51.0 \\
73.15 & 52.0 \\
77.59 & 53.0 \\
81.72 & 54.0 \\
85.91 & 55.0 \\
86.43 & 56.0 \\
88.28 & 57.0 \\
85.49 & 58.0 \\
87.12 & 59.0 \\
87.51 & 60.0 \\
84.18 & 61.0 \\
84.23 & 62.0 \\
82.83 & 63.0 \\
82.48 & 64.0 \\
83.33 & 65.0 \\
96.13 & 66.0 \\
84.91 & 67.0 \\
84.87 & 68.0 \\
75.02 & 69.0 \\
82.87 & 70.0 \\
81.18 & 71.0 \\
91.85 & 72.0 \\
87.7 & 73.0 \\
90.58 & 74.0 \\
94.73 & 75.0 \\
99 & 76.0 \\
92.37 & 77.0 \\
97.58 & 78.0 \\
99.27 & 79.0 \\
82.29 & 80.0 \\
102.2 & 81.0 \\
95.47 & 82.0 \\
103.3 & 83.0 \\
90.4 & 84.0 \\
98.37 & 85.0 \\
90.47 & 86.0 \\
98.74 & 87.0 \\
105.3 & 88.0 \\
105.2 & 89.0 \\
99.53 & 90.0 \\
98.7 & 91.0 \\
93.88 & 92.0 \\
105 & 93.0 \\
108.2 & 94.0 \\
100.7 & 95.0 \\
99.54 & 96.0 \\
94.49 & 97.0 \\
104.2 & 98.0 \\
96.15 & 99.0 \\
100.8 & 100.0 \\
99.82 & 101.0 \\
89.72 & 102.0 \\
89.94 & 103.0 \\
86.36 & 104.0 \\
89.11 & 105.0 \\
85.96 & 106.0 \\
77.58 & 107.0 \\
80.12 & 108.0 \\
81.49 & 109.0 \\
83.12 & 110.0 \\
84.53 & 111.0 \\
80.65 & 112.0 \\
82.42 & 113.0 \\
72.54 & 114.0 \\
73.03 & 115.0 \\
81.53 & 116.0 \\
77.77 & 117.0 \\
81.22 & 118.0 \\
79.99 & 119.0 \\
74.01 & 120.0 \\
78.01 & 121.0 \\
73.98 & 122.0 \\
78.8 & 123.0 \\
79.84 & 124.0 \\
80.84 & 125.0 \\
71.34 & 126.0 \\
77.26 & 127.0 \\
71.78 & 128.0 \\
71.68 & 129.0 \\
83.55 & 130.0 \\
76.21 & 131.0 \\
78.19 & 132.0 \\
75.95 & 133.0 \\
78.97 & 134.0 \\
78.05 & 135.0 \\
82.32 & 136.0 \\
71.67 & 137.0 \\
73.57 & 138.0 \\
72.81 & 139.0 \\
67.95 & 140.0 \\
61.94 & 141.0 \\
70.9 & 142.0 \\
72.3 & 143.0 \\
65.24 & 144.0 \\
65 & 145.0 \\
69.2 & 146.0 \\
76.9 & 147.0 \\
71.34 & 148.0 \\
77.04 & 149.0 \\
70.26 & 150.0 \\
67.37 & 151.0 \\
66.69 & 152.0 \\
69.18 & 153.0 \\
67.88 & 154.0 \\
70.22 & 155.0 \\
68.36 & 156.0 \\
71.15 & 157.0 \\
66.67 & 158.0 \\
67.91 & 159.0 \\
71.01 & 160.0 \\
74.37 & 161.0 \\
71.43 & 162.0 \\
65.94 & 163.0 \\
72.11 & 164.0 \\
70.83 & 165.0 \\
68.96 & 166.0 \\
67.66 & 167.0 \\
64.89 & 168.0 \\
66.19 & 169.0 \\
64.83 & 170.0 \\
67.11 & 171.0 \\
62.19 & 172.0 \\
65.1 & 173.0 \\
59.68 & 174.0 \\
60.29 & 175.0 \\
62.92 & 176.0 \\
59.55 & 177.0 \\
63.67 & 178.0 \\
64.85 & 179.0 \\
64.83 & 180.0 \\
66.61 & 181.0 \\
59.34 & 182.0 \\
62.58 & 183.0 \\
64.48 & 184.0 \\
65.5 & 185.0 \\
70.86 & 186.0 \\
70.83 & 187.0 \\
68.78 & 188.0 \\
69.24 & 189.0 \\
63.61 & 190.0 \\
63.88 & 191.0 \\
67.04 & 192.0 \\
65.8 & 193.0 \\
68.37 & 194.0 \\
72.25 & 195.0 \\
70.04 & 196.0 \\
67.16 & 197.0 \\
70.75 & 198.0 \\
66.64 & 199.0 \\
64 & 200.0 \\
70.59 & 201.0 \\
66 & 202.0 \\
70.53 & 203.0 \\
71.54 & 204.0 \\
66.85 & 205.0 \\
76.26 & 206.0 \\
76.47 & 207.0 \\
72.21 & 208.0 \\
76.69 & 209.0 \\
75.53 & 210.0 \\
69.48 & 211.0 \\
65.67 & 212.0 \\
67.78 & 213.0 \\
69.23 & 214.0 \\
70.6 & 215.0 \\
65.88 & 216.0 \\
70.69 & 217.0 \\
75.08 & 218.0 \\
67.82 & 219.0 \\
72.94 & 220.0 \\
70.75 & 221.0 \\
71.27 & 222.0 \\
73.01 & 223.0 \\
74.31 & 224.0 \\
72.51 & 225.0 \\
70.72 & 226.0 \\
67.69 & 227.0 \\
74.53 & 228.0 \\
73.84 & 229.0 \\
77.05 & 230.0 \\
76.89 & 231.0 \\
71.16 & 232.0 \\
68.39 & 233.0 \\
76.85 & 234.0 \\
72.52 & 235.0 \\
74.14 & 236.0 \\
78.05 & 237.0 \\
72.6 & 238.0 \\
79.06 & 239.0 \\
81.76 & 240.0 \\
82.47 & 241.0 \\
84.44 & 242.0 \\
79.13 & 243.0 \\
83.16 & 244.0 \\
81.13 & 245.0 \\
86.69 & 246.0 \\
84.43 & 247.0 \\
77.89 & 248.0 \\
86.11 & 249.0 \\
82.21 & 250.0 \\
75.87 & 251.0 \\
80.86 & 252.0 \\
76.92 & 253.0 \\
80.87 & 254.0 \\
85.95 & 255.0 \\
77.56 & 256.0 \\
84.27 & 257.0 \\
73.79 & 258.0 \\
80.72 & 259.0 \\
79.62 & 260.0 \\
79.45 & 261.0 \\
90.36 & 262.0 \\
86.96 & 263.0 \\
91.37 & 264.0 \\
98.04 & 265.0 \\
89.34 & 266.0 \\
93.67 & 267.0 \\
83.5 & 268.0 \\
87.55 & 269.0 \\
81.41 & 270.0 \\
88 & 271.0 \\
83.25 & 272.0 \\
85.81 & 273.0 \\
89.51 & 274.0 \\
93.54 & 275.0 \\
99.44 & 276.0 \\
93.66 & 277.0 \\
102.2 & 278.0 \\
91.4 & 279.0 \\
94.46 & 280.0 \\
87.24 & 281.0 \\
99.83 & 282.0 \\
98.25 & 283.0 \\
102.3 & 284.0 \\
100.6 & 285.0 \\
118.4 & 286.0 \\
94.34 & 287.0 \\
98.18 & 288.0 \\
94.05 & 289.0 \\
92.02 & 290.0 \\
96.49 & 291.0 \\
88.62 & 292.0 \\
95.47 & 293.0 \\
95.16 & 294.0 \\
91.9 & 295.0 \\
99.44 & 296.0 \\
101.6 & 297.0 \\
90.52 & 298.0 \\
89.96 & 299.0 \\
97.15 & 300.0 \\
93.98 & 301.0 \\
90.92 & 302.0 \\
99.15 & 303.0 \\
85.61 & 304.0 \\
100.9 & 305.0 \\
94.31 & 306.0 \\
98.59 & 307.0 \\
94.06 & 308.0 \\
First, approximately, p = 6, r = 6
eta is 6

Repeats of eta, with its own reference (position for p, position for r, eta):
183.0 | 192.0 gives 24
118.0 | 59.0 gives 16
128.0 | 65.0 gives 11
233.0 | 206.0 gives 21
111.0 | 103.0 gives 14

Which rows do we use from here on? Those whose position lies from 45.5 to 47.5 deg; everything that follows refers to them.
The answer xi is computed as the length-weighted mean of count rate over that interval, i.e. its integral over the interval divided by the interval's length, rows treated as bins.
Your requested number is 74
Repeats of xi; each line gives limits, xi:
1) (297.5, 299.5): 90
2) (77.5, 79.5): 98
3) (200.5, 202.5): 68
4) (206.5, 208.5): 74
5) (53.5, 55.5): 84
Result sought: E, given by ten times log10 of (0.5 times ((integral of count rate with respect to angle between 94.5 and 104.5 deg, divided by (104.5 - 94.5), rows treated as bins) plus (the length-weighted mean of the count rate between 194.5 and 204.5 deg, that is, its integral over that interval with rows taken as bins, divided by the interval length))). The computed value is 19.2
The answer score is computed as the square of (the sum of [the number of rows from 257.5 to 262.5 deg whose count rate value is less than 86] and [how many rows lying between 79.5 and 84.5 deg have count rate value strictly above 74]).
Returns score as 81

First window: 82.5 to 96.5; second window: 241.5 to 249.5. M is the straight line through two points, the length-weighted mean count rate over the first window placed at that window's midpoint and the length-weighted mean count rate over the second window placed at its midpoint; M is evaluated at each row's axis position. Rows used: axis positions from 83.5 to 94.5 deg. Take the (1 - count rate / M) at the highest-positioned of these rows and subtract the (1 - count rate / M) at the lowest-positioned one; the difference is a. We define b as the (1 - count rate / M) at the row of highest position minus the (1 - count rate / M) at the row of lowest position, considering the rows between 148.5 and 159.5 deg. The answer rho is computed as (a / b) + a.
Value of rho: -2.3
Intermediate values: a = -0.19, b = 0.09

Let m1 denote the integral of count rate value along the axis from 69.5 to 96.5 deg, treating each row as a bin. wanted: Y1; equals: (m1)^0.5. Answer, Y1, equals 51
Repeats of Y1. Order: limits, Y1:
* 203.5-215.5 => 29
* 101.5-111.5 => 29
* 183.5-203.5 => 37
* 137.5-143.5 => 20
